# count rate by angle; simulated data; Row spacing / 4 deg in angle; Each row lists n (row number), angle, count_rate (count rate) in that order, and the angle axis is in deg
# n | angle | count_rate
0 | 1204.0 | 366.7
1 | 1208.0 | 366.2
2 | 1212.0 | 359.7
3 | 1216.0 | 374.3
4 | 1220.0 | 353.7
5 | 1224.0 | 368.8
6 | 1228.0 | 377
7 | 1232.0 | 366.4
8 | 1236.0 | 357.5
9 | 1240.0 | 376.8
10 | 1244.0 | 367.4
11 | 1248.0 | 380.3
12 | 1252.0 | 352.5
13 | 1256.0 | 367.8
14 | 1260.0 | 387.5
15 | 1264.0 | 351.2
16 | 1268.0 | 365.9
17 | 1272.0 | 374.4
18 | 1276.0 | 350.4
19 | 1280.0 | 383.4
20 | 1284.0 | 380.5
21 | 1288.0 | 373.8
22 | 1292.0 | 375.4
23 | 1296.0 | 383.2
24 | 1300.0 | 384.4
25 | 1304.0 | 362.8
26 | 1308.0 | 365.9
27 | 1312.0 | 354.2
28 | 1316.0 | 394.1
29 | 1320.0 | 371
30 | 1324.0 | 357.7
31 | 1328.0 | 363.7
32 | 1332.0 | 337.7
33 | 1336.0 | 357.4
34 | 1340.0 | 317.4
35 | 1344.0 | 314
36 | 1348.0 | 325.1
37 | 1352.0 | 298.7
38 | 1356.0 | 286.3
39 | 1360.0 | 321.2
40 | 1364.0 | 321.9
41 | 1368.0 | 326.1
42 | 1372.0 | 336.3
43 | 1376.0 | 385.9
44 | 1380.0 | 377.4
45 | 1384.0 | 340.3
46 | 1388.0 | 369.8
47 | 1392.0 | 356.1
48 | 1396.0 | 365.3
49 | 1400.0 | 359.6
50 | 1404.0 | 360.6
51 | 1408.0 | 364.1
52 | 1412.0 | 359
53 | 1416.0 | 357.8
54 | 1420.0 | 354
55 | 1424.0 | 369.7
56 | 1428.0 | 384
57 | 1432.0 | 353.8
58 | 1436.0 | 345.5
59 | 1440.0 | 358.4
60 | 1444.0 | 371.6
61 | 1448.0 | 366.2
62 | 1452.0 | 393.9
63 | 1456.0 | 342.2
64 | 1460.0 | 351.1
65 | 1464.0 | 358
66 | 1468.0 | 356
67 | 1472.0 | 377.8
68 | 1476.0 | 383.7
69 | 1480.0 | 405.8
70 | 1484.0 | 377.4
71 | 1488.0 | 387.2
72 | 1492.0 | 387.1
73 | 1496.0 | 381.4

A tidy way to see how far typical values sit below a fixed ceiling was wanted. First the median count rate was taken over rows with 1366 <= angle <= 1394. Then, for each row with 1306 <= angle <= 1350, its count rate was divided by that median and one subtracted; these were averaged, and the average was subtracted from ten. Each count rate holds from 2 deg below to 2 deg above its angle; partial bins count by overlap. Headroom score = 10.02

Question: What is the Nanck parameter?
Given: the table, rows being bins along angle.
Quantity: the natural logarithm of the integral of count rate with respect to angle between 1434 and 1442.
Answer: 7.943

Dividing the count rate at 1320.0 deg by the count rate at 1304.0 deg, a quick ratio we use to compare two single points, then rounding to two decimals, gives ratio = 1.02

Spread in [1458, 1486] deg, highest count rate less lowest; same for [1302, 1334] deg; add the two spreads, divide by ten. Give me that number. 11.1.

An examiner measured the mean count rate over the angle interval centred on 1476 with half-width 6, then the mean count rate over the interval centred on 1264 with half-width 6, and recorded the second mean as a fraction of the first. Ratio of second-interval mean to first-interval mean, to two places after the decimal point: 0.95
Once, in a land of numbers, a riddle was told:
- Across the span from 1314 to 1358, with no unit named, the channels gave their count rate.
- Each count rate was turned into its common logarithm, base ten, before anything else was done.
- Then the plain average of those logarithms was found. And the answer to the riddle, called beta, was 2.53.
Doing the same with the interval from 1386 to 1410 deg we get 2.56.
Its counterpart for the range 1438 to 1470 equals 2.56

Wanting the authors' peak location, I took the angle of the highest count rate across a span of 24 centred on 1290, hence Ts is 1300.0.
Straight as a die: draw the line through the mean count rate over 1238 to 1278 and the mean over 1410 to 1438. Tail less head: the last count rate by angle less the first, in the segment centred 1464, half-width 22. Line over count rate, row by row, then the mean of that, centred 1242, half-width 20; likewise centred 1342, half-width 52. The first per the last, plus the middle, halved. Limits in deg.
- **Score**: 3.3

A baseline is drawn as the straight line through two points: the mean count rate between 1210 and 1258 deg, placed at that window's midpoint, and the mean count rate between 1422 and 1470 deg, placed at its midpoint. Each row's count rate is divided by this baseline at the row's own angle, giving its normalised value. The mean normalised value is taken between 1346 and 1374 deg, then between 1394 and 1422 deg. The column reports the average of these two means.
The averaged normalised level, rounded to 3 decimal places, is 0.930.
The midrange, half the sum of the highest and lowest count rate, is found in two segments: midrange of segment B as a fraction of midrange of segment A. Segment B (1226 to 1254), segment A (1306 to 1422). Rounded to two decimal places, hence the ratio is 1.08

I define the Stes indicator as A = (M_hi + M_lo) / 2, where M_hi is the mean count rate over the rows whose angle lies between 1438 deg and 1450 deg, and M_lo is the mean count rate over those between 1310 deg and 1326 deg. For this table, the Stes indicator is 367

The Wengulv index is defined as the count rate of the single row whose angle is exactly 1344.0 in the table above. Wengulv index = 314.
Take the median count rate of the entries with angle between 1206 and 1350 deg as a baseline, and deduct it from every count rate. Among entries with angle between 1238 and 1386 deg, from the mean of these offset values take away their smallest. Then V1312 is 70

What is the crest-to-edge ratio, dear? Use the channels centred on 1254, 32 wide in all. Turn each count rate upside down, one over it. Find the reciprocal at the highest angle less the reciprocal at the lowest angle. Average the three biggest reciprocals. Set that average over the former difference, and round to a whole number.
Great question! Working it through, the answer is 35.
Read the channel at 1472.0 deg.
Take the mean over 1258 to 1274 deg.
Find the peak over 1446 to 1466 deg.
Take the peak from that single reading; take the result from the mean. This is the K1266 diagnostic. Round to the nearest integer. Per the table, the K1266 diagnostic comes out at 386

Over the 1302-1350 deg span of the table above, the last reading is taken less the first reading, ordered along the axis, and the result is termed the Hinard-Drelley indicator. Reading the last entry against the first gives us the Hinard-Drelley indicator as -38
